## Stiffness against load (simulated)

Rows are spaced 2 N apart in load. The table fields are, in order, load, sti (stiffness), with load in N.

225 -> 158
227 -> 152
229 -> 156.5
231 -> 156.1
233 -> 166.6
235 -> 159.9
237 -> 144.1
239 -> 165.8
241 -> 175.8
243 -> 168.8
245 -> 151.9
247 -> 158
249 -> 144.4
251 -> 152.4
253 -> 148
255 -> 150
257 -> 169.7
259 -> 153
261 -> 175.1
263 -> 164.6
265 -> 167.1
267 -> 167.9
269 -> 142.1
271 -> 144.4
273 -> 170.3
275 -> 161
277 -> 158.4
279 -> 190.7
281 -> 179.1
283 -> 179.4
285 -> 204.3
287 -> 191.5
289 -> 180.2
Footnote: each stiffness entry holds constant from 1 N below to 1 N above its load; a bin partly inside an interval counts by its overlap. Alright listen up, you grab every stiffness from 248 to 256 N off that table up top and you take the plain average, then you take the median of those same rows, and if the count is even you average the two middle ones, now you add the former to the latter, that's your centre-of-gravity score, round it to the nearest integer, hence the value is 298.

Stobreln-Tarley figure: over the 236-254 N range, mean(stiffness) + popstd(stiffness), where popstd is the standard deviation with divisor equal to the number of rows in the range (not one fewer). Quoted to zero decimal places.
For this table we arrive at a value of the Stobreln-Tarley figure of 167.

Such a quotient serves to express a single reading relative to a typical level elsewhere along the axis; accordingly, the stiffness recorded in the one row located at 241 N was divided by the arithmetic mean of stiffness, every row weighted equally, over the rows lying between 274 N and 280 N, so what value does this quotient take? 1.03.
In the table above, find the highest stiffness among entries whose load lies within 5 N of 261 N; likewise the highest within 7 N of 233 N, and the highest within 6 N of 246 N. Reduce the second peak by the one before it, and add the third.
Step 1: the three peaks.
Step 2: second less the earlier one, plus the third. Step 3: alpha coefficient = 167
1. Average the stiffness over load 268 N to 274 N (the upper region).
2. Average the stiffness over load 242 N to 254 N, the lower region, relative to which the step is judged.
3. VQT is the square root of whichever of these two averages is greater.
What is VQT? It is 12.4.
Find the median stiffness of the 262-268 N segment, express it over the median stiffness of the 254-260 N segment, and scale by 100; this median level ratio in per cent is 109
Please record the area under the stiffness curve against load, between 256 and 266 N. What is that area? 1659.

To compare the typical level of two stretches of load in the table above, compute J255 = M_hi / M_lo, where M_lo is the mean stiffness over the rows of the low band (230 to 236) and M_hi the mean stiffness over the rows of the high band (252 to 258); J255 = 0.97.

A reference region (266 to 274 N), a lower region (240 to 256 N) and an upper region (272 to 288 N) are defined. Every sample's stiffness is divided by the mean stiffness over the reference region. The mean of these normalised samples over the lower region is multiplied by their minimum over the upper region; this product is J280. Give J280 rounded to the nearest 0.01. 1.01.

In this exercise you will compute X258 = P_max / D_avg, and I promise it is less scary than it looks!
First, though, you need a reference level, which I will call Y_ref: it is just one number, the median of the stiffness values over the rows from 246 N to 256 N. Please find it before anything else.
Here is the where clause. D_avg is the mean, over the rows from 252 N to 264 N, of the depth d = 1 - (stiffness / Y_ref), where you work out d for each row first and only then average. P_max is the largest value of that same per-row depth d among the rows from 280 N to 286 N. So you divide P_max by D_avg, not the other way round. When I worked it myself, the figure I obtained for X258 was 2.9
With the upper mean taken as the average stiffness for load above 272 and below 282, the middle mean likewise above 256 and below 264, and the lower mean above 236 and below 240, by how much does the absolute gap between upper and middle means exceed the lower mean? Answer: -149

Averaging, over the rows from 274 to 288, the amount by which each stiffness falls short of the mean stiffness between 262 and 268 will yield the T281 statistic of -14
